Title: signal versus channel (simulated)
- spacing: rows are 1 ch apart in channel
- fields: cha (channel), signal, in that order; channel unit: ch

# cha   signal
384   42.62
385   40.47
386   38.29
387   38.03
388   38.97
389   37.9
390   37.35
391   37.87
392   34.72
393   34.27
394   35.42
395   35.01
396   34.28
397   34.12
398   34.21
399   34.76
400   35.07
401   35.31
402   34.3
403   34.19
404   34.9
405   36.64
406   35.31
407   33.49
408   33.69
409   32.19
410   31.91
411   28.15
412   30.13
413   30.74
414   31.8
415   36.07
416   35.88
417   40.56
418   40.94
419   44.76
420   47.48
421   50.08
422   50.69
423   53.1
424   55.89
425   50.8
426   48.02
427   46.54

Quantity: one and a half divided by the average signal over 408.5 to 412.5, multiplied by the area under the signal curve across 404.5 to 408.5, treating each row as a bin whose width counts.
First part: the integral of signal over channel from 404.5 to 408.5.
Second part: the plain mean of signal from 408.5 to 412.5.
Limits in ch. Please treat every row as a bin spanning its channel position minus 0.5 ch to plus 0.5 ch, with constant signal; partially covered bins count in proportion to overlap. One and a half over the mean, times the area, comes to 6.8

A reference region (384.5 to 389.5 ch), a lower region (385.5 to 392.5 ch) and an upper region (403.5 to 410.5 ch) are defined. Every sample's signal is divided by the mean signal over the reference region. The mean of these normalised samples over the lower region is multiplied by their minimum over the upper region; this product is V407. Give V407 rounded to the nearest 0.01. 0.80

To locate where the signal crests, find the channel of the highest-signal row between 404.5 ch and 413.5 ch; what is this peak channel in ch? 405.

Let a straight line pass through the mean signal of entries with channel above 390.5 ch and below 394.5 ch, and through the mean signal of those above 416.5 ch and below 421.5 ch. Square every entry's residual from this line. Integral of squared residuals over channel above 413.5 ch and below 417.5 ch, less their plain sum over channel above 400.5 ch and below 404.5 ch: 175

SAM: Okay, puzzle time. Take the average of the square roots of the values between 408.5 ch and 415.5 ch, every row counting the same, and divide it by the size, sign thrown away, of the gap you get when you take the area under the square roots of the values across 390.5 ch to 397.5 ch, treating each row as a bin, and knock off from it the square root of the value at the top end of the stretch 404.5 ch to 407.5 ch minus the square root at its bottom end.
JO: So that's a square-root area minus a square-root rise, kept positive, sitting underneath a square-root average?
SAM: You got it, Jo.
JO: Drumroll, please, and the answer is 0.13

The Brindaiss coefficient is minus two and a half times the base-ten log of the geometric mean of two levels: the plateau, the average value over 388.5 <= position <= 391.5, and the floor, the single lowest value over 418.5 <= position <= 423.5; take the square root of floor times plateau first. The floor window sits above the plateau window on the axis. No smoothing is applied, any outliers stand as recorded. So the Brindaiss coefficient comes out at -4.034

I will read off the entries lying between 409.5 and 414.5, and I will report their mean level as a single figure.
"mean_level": 30.5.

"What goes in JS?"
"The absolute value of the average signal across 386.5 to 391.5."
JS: 38.0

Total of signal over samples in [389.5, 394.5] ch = 180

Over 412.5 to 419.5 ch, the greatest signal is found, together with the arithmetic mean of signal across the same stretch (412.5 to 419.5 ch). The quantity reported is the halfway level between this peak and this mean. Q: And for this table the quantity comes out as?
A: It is 41.0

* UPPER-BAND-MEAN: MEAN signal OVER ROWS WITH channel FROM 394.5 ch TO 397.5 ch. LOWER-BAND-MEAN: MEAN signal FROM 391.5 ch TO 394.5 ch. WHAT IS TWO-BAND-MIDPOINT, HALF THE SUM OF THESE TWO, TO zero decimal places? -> 35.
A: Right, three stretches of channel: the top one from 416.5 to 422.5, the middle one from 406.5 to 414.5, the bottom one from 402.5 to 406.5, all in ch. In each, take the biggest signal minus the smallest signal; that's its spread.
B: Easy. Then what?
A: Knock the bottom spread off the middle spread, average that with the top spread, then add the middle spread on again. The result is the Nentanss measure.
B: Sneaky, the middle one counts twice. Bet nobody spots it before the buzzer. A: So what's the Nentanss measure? 12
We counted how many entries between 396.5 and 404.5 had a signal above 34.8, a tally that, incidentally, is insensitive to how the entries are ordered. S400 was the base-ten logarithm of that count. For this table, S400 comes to 0.48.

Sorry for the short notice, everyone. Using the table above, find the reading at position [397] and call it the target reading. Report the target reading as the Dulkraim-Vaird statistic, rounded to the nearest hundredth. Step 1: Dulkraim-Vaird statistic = 34.12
